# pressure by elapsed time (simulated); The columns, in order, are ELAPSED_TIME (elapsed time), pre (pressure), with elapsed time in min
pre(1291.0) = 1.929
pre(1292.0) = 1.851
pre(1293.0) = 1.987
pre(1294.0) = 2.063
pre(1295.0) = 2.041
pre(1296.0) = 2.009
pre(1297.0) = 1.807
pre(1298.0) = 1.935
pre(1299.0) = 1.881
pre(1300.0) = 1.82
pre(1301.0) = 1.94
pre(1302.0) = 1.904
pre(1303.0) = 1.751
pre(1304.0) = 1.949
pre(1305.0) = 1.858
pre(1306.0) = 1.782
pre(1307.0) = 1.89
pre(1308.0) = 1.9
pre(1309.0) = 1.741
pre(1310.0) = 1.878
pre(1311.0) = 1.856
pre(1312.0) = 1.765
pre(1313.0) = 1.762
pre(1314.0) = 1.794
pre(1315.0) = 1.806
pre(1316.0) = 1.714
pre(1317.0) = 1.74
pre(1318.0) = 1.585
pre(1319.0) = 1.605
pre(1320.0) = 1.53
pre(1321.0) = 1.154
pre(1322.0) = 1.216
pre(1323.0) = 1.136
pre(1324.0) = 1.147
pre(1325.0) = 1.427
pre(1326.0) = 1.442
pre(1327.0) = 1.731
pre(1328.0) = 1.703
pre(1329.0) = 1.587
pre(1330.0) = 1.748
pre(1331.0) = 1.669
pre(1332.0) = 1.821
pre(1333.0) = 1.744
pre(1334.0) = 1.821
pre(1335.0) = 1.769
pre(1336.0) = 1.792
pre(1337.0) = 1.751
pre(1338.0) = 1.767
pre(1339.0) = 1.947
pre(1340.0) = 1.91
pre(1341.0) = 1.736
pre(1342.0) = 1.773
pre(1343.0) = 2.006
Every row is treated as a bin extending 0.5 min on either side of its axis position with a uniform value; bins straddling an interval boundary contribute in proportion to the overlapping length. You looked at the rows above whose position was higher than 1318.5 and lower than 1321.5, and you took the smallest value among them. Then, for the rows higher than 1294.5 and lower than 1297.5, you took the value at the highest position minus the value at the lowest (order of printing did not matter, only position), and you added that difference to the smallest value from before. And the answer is 0.92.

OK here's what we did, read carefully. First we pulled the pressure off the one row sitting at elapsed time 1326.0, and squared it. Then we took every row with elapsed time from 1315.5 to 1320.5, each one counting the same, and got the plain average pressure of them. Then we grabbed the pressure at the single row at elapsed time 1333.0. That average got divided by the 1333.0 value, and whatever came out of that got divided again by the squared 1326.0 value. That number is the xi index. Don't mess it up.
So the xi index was 0.45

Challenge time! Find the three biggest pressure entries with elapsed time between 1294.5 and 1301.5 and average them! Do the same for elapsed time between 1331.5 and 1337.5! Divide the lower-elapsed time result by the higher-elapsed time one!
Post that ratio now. 1.10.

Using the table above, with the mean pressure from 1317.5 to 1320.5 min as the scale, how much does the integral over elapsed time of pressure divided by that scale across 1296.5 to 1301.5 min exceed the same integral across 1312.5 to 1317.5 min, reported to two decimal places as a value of 0.36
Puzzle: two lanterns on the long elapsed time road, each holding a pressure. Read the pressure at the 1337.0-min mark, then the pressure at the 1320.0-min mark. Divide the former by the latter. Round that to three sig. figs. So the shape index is 1.14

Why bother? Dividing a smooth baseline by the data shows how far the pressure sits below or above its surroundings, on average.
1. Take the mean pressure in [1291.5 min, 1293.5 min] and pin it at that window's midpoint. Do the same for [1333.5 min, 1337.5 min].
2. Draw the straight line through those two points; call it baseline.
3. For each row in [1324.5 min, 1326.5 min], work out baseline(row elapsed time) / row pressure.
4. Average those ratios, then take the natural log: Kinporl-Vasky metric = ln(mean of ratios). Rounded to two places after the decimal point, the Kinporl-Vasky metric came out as 0.24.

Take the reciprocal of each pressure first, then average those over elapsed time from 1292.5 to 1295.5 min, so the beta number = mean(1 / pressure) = 0.49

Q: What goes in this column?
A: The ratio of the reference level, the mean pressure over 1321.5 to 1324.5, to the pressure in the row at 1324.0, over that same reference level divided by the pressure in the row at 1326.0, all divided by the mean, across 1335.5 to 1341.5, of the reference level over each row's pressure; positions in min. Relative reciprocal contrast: 1.95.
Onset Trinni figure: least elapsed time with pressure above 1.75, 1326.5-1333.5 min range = 1332.0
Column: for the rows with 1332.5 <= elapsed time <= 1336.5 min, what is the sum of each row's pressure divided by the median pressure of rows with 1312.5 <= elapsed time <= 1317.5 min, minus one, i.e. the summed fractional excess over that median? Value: 0.0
